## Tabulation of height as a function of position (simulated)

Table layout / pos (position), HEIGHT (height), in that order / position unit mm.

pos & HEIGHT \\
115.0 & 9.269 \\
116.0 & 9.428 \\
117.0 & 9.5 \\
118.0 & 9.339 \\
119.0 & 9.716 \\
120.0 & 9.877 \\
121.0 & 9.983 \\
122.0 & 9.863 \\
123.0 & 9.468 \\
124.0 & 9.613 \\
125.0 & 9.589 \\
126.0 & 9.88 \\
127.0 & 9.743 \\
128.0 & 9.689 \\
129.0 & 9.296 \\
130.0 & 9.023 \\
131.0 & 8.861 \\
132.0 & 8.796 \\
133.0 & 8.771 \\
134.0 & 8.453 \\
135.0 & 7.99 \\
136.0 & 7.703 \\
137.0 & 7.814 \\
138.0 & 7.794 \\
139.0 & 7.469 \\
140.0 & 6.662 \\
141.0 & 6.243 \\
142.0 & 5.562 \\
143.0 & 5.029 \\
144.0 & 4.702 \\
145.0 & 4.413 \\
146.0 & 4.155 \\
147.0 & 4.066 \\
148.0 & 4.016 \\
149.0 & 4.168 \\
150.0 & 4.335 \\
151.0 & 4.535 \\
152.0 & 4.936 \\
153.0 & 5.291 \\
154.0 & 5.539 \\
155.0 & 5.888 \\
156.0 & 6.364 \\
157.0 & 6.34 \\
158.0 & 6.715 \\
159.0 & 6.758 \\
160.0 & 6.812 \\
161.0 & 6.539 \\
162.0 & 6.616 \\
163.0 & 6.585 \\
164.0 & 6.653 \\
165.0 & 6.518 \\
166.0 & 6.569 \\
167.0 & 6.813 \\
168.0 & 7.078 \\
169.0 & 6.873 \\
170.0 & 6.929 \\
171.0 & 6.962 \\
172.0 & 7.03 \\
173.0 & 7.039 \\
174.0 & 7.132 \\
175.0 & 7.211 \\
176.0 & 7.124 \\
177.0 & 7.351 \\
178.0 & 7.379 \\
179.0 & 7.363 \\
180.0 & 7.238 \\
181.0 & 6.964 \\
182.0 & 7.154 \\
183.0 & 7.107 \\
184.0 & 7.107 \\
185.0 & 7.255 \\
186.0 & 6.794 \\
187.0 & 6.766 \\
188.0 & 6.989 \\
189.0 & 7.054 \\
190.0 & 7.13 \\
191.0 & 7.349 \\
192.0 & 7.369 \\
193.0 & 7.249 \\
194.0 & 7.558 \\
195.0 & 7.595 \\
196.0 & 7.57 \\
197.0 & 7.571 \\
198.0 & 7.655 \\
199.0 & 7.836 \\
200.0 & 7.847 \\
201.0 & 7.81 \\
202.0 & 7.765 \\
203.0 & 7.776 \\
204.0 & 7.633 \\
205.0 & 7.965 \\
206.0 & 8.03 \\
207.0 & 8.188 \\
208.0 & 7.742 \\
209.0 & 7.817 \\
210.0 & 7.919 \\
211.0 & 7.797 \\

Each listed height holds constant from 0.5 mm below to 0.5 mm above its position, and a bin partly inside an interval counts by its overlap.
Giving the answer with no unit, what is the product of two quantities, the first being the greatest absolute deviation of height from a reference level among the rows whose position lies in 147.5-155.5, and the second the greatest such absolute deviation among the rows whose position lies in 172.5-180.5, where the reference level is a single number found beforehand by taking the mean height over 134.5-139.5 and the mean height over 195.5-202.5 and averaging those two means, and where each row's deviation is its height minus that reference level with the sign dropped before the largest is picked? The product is 2.6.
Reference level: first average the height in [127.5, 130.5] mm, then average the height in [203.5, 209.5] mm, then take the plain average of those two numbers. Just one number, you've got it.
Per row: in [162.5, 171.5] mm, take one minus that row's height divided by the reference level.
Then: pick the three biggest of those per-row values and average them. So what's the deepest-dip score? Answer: 0.24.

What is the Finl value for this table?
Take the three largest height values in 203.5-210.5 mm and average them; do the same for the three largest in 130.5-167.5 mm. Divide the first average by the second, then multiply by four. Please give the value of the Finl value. 3.7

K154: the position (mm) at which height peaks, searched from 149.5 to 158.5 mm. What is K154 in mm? 158.0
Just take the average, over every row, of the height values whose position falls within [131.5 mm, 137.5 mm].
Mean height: 8.3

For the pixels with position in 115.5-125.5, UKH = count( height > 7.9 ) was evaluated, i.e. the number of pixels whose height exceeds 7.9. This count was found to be 10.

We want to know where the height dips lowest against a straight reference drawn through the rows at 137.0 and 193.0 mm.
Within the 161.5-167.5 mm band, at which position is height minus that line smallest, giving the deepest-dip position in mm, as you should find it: 165.0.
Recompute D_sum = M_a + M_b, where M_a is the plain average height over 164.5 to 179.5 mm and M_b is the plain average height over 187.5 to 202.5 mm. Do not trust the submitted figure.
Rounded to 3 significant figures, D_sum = 14.5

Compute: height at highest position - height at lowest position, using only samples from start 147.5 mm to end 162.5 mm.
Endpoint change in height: 2.6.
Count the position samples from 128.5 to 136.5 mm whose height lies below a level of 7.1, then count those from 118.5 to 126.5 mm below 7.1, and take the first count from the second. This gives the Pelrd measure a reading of 0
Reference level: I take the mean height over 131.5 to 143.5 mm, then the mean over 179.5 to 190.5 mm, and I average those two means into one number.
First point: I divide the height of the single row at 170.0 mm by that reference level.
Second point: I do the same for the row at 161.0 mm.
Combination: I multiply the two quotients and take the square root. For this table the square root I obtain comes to 0.93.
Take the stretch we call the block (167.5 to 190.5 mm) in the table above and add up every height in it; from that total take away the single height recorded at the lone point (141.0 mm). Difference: 157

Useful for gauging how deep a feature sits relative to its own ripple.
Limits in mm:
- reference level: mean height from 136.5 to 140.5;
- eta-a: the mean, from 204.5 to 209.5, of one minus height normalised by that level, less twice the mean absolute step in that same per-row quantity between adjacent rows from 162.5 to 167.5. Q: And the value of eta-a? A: -0.10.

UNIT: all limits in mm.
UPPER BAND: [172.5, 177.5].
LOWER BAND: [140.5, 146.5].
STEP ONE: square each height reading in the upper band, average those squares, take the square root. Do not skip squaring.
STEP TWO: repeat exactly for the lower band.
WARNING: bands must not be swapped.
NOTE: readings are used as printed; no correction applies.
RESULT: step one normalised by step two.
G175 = 1.4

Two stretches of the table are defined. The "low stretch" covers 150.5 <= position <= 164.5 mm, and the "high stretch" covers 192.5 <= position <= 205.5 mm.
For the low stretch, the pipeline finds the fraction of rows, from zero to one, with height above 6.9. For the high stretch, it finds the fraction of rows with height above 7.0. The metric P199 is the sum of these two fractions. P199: 1.00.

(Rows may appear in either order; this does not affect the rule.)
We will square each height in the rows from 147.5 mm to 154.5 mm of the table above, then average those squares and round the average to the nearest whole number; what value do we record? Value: 22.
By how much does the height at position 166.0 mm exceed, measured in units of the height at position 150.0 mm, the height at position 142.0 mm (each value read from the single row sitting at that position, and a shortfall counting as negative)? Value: 0.23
